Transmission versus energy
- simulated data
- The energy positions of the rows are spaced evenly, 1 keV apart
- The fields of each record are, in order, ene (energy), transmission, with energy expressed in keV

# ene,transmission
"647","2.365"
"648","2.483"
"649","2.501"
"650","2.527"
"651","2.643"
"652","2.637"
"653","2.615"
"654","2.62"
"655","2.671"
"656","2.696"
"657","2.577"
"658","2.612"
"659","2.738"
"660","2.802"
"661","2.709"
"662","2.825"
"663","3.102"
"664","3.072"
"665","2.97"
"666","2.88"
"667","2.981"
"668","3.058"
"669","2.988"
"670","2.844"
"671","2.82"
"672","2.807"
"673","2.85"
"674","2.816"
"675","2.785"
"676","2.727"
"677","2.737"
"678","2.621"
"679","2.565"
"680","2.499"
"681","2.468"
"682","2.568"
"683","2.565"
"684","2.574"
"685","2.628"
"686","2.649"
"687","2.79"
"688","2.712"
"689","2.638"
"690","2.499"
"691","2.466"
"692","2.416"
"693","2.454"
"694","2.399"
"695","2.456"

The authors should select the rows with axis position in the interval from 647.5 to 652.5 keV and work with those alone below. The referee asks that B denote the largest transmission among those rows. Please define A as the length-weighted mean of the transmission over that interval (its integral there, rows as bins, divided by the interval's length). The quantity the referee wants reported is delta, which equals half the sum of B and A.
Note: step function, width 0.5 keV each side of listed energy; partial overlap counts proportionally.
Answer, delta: 2.60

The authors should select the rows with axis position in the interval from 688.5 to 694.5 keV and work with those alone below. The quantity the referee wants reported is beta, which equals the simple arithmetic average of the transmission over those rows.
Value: 2.48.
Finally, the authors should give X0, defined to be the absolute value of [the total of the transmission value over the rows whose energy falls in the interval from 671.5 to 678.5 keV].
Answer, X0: 19.3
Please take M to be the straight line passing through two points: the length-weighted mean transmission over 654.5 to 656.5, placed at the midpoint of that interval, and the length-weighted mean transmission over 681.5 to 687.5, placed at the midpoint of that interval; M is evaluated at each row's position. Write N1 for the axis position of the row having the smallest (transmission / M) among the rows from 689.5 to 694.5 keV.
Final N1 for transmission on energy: 694 keV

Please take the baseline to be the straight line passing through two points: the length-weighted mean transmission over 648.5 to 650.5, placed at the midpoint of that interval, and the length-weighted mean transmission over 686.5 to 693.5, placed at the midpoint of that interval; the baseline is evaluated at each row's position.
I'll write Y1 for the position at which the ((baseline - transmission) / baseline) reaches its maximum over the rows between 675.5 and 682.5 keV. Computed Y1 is 681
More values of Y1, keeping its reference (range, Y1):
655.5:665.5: 657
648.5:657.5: 649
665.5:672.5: 672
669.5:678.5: 678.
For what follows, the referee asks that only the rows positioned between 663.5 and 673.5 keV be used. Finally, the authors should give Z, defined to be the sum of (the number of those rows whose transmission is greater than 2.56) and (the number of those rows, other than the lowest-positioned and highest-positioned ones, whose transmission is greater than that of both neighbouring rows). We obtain 11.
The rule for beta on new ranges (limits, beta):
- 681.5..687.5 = 2.63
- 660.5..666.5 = 2.93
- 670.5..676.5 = 2.80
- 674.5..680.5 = 2.66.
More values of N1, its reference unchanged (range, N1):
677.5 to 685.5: 681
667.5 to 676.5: 676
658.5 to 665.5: 661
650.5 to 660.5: 657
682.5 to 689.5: 683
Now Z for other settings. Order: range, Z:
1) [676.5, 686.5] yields 9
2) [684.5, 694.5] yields 7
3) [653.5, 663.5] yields 12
